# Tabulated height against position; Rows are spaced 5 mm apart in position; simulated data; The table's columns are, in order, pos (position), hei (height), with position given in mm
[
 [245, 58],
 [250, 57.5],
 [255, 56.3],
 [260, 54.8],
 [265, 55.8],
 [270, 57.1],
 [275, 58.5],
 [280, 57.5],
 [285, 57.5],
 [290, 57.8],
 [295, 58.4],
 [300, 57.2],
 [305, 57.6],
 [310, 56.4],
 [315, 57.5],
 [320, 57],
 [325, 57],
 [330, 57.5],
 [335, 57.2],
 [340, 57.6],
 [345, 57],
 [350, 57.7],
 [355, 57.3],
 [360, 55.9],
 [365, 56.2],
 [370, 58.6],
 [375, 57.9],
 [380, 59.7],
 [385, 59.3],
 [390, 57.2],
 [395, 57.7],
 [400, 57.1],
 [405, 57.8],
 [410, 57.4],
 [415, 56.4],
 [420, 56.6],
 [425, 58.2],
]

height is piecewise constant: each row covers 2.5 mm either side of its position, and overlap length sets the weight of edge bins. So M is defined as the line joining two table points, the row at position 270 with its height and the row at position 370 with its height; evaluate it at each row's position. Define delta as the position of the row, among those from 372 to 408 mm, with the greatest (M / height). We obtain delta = 400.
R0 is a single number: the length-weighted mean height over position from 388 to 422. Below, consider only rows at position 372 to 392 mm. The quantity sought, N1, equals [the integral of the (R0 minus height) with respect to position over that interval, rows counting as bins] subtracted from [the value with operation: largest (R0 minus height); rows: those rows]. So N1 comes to 28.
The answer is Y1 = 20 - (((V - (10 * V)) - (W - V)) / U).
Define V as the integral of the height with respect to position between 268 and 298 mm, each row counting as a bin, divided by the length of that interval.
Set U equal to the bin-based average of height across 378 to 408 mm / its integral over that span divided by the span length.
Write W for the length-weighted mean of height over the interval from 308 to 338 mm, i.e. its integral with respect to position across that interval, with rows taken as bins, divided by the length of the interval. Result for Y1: 28.9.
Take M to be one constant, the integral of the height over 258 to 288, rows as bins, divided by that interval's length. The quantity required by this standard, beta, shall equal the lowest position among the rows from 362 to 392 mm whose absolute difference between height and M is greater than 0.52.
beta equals 365 mm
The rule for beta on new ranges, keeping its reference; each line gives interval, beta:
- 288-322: 290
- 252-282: 255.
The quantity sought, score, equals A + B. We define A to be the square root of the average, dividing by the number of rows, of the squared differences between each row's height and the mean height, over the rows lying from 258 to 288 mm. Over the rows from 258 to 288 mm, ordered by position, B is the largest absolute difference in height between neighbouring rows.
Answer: 2.6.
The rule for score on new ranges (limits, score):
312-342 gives 0.7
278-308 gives 1.6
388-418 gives 1.5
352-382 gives 3.7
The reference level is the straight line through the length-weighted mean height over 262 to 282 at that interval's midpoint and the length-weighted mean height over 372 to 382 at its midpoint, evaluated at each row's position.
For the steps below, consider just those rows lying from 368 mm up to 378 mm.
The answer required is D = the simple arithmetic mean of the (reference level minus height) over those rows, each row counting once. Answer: 0.4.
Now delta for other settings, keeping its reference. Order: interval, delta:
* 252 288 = 260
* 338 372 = 360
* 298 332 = 310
